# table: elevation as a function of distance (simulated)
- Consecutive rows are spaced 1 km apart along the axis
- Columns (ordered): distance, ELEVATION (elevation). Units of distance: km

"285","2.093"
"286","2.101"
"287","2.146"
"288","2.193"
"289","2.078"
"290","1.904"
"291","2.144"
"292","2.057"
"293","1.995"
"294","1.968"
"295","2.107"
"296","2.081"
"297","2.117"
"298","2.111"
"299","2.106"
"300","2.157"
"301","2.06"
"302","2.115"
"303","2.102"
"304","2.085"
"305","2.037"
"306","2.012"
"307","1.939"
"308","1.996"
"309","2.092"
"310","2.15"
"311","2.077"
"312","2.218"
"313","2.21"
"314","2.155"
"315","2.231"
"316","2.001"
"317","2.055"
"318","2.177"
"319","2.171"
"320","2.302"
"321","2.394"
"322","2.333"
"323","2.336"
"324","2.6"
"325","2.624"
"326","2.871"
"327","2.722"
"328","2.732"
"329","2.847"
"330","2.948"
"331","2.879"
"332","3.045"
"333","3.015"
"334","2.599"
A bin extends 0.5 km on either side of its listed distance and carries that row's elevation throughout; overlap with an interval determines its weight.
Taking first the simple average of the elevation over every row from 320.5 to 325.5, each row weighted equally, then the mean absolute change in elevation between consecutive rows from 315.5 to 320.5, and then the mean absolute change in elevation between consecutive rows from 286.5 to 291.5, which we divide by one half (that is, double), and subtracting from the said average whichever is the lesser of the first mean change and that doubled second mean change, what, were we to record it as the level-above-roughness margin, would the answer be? 2.38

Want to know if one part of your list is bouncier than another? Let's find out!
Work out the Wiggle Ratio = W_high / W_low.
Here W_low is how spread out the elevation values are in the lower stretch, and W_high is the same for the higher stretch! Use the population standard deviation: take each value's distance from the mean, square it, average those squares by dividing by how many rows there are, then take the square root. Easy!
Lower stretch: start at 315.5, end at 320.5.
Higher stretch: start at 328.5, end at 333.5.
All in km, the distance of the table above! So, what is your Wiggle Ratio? 0.7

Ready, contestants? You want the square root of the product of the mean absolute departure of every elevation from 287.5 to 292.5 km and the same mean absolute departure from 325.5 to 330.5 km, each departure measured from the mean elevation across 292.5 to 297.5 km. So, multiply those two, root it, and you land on 0.25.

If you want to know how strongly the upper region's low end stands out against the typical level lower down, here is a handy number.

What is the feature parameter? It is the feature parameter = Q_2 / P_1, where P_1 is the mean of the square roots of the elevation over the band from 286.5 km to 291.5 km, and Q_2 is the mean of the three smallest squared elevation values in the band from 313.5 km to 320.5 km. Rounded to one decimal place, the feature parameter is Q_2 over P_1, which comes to 3.0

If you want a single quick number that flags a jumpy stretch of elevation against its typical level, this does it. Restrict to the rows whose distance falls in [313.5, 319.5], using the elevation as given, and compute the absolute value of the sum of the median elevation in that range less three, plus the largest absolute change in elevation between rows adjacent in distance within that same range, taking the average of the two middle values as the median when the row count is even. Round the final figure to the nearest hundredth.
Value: 0.61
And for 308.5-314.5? 0.71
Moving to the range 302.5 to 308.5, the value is 0.90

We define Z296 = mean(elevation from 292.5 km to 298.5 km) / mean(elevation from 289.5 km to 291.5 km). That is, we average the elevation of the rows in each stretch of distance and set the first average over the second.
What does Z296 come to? 1.02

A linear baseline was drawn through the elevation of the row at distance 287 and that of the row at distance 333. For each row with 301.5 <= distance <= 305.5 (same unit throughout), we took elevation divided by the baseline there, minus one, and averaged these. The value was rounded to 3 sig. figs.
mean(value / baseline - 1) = -0.152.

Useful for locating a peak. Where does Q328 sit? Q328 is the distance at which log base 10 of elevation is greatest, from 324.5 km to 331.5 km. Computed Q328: 330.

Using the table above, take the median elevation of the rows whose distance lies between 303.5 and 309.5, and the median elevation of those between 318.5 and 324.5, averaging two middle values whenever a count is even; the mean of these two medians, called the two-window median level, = 2.18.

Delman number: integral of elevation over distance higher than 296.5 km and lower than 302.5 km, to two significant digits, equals 13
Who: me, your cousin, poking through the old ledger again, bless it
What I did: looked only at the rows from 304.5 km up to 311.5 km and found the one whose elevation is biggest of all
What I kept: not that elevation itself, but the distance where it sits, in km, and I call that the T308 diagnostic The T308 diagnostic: 310 km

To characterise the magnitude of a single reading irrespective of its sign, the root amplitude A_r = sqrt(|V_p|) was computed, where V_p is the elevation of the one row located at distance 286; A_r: 1.45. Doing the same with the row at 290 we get 1.38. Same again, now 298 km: 1.45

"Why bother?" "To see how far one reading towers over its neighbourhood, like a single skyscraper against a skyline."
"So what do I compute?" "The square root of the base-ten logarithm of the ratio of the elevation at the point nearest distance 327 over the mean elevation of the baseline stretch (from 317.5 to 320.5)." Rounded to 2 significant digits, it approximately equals 0.30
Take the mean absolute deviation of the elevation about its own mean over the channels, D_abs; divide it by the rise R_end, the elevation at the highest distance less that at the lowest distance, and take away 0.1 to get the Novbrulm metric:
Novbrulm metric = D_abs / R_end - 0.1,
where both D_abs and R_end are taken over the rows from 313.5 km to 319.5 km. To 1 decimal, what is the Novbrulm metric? 4.2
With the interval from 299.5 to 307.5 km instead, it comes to -0.3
